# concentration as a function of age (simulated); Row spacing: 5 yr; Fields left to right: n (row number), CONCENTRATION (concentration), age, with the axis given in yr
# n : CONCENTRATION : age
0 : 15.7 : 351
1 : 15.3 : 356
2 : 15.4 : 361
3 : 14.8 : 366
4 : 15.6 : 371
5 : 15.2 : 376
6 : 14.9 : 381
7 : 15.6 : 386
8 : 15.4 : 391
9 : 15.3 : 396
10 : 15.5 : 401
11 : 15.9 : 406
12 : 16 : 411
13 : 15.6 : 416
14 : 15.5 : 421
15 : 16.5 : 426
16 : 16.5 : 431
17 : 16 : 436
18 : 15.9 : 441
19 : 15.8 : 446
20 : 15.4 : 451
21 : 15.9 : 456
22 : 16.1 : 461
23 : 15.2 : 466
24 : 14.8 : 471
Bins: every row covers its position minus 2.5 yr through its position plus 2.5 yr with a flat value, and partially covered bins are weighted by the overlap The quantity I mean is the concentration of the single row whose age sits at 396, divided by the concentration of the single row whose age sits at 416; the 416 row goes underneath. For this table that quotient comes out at 0.981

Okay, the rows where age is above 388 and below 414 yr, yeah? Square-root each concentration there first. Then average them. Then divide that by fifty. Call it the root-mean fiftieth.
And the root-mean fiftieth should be 0.0790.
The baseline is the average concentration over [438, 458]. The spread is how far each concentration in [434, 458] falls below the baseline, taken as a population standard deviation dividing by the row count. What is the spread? 0.21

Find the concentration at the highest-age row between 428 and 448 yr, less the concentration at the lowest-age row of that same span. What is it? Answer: -0.7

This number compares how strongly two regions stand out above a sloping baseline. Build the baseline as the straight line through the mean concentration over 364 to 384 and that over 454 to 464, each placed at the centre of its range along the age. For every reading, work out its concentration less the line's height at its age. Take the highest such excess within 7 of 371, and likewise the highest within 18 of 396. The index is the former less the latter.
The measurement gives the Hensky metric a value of 0.0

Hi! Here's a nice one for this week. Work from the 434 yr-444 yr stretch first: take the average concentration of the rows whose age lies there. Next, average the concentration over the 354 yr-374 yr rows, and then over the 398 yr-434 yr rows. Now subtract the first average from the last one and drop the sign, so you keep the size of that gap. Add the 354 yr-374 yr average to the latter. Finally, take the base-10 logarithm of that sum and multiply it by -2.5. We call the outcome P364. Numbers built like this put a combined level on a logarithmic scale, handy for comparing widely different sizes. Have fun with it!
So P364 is -2.961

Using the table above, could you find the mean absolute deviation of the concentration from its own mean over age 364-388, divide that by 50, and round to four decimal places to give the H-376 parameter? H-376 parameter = 0.0061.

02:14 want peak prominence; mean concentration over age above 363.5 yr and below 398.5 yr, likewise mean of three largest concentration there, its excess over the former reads 0.28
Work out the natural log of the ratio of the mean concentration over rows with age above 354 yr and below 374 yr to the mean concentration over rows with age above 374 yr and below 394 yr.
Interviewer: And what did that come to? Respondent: 0.00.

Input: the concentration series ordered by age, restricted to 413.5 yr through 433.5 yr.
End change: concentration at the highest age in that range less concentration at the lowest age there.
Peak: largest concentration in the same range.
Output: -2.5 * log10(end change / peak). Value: 3.2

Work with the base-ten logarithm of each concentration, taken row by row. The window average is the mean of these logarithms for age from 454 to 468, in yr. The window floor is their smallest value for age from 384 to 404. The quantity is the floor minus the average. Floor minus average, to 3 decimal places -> -0.012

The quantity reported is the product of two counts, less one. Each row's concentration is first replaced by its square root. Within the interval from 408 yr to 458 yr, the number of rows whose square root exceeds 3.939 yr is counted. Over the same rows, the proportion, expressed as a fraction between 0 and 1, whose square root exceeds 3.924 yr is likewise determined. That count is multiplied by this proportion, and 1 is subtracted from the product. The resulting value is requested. 7.0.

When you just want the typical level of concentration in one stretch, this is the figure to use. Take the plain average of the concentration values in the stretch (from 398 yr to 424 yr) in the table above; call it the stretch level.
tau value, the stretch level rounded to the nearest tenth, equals 15.7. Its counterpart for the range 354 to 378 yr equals 15.3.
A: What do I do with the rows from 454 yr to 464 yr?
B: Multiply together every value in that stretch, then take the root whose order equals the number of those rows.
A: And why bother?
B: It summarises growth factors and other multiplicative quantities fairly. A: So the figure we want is 16.0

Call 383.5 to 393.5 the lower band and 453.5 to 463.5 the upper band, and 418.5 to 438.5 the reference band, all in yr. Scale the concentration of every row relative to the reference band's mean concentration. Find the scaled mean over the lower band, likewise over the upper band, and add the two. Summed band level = 1.953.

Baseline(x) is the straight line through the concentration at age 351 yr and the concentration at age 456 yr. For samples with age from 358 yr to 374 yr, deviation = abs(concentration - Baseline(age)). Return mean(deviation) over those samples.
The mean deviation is 0.46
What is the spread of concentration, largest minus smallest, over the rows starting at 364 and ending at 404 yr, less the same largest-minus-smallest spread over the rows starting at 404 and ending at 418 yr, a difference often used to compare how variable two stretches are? 0.4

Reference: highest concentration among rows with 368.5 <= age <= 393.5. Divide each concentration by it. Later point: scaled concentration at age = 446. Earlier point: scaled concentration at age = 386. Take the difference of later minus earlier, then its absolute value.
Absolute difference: 0.013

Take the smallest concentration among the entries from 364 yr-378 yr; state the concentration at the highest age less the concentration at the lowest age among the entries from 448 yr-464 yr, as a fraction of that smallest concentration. 0.05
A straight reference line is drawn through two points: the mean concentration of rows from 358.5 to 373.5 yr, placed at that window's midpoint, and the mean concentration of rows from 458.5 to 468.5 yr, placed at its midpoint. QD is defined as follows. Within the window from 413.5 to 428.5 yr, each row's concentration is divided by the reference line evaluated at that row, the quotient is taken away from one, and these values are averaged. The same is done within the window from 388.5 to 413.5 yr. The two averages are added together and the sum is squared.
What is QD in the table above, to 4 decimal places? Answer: 0.0015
